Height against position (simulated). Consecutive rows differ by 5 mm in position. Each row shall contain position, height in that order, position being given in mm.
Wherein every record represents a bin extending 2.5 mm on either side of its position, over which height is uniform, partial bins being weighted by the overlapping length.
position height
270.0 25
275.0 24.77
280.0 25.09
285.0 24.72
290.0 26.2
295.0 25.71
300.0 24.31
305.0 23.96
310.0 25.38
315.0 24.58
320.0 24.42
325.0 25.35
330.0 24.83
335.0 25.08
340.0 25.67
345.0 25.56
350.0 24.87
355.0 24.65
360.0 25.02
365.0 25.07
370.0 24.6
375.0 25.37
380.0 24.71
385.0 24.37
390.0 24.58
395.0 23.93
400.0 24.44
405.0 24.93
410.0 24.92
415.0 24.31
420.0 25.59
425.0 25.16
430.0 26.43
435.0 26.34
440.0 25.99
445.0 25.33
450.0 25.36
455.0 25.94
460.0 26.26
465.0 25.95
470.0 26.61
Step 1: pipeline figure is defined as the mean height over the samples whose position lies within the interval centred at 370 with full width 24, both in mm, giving 25.0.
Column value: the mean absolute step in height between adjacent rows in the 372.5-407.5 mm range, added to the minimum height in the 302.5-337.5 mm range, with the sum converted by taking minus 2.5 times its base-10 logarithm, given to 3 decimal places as -3.470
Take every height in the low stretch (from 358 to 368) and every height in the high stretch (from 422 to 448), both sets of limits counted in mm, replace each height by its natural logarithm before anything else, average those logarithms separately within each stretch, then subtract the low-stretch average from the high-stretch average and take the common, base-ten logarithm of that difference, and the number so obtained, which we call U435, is -1.50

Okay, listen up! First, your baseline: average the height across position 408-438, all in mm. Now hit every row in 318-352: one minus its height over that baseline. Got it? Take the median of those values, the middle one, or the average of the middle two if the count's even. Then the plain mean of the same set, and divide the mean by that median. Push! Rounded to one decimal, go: 0.9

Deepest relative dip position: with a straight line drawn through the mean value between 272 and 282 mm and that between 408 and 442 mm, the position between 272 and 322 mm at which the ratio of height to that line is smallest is 305.0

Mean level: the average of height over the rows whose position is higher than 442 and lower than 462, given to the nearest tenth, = 25.7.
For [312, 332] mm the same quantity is 24.8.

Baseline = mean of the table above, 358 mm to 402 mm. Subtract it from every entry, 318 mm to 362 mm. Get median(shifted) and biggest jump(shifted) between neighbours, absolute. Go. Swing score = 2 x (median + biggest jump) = 2.55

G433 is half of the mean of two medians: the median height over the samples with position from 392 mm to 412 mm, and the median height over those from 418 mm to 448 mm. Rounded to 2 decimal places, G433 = 12.62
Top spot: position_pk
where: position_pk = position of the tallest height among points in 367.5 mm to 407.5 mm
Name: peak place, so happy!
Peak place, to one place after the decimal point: 375.0 mm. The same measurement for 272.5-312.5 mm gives 290.0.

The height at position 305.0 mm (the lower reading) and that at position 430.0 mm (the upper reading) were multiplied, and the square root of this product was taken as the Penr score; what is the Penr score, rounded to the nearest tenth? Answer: 25.2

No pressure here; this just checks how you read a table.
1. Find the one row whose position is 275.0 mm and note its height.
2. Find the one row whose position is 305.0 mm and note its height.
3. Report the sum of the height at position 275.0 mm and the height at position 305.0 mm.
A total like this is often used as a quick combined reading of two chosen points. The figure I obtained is 48.7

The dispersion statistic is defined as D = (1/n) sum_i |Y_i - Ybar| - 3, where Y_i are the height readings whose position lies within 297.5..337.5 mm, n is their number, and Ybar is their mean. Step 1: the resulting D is -2.58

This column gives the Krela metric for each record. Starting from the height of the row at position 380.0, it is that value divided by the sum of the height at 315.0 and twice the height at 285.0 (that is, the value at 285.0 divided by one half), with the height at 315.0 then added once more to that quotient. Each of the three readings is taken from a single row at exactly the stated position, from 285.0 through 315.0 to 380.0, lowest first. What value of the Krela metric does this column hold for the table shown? 24.9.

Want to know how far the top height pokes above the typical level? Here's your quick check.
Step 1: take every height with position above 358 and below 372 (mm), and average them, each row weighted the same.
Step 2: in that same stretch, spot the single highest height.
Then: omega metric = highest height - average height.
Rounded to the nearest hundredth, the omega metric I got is 0.17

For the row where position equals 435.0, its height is 26.34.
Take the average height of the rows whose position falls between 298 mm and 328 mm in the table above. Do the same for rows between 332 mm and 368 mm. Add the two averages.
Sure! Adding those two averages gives 49.8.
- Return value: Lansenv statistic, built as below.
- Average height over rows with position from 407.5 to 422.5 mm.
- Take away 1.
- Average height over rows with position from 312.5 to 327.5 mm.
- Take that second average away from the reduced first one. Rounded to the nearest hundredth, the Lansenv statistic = -0.84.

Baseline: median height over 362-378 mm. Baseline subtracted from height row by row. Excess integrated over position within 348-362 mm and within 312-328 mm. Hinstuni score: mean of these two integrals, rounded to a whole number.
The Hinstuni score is -4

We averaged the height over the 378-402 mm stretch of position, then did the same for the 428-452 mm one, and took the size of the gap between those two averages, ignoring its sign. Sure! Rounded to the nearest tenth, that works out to 1.5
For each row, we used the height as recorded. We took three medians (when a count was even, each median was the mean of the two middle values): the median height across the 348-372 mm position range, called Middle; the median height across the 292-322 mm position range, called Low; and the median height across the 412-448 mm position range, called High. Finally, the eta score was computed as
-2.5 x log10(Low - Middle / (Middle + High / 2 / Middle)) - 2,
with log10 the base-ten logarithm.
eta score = -5.43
